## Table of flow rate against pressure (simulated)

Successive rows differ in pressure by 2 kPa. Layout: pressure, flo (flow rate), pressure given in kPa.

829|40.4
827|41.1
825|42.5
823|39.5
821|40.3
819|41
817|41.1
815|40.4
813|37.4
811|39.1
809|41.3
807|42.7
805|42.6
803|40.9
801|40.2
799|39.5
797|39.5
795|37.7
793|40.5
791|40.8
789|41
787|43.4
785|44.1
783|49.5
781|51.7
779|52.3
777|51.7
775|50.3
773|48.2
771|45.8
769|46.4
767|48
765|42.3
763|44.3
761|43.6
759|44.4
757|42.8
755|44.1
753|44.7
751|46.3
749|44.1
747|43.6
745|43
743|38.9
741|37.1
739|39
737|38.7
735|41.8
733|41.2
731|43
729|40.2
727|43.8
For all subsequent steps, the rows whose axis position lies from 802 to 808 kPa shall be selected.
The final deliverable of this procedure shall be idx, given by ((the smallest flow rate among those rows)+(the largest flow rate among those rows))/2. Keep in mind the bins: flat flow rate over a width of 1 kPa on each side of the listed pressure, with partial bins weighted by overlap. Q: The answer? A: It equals 41.8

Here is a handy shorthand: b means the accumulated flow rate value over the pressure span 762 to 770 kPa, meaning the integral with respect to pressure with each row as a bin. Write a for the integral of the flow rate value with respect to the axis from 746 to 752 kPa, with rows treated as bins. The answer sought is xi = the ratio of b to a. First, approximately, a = 268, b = 362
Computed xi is 1.4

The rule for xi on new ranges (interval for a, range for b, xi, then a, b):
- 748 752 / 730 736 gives 1.4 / 181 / 252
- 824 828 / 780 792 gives 3.2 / 167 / 541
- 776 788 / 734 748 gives 1.0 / 585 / 564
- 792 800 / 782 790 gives 1.1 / 314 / 356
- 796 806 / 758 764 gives 0.7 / 405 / 265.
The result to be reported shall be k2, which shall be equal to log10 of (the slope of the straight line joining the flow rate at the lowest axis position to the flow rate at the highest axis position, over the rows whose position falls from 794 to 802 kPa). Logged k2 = -0.38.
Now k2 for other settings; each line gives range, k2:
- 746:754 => -0.74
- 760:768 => -0.13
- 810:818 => -0.48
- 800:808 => -0.38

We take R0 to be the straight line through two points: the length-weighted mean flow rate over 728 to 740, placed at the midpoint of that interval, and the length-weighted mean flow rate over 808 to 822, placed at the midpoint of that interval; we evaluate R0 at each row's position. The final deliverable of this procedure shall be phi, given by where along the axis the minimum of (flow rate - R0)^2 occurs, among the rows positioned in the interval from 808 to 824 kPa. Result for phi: 821 kPa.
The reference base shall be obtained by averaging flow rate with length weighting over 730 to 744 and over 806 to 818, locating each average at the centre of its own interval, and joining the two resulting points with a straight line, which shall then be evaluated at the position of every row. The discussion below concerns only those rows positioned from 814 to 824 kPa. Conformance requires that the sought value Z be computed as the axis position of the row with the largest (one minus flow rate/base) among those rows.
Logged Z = 823 kPa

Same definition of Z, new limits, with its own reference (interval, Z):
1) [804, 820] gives 813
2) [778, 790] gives 789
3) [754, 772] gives 765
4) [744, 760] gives 757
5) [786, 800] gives 795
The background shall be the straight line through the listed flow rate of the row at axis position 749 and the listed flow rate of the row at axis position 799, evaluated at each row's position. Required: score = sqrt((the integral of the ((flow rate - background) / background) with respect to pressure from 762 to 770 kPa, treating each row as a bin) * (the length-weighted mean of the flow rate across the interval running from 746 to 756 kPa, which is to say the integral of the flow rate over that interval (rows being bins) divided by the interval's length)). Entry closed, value 4.8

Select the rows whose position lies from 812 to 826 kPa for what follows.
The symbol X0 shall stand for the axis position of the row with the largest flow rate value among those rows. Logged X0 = 825 kPa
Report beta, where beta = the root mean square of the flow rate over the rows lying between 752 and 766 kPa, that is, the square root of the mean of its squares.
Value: 43.8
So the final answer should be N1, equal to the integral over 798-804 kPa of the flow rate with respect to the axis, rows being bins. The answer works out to 241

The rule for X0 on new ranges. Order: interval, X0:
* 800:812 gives 807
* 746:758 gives 751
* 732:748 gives 747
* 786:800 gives 787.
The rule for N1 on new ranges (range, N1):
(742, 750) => 339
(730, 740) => 407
